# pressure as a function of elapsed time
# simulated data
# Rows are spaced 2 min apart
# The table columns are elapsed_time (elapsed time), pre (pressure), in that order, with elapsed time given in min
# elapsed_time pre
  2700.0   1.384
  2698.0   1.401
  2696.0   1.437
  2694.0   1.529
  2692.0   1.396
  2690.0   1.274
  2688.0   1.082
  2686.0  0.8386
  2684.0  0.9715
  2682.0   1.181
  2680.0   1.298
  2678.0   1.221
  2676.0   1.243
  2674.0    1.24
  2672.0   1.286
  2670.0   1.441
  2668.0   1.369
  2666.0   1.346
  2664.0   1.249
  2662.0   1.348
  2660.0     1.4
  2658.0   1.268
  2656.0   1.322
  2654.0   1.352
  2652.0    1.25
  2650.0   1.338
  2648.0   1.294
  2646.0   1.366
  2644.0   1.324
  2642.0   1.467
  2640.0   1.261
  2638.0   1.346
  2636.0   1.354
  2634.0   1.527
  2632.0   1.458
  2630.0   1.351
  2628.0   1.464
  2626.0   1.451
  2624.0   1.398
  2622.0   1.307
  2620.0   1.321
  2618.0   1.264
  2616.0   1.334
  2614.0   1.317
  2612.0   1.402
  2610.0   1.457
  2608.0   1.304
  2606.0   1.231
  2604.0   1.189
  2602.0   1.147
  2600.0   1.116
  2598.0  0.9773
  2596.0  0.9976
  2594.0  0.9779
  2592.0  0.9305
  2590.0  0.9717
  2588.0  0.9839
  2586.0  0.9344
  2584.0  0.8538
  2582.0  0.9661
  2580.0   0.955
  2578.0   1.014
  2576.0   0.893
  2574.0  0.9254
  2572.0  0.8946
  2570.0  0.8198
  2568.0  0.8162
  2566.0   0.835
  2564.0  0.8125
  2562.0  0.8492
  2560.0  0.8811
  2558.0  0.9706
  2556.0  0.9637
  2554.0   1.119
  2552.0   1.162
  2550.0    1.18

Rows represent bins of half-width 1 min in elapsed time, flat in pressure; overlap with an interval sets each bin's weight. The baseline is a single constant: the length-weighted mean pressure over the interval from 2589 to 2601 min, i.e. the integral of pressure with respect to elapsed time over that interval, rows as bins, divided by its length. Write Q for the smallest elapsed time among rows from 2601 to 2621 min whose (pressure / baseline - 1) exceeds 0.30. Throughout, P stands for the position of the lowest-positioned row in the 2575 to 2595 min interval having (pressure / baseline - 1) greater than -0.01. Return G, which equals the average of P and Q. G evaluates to 2593 min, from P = 2578.0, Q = 2608.0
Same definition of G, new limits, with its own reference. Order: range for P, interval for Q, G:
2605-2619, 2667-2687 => 2637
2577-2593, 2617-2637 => 2599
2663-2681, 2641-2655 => 2653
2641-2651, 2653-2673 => 2648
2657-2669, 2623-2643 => 2641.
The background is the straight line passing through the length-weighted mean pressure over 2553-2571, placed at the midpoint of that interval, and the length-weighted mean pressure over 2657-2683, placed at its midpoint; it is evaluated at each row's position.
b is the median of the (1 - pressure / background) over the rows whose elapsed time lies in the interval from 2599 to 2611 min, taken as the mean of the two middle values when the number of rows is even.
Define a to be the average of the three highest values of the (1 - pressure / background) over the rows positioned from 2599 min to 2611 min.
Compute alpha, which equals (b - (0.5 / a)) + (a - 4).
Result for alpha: 0.7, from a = -0.10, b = -0.14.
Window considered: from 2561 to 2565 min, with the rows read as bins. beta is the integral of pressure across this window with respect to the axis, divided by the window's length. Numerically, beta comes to 0.83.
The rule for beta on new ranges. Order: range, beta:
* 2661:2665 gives 1.30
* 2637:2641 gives 1.30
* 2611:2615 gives 1.36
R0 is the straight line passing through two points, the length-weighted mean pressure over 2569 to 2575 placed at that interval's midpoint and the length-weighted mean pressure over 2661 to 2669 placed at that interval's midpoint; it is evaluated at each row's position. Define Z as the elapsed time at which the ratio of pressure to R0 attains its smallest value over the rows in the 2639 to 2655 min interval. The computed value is 2652.0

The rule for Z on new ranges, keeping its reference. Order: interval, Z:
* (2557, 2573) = 2570.0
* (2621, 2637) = 2636.0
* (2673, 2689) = 2686.0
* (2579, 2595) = 2584.0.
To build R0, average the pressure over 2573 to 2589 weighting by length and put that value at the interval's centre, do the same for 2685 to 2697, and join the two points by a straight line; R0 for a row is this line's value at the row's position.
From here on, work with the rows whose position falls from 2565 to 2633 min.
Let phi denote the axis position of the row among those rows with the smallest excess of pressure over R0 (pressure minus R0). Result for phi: 2584.0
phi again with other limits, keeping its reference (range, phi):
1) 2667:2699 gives 2686.0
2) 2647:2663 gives 2652.0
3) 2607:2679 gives 2678.0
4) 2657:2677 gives 2676.0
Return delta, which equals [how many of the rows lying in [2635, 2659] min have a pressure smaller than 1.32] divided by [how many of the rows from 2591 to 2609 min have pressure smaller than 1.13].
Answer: 0.80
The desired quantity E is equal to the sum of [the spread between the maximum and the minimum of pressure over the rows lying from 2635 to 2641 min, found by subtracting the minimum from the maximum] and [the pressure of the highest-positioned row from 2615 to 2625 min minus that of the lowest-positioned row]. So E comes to 0.157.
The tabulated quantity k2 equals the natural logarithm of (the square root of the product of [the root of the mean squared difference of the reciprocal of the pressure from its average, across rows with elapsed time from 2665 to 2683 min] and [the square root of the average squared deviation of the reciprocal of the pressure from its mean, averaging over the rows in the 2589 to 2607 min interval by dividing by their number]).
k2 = -2.74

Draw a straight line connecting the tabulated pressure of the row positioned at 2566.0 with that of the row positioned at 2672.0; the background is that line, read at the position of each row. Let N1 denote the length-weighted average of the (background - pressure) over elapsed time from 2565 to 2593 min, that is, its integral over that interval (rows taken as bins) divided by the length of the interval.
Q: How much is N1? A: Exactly -0.02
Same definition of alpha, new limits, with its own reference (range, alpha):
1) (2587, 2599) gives -12.9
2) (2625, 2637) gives -1.9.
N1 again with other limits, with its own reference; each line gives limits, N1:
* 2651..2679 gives -0.05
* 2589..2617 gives -0.18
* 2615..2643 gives -0.28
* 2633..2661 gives -0.17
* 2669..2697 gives 0.09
